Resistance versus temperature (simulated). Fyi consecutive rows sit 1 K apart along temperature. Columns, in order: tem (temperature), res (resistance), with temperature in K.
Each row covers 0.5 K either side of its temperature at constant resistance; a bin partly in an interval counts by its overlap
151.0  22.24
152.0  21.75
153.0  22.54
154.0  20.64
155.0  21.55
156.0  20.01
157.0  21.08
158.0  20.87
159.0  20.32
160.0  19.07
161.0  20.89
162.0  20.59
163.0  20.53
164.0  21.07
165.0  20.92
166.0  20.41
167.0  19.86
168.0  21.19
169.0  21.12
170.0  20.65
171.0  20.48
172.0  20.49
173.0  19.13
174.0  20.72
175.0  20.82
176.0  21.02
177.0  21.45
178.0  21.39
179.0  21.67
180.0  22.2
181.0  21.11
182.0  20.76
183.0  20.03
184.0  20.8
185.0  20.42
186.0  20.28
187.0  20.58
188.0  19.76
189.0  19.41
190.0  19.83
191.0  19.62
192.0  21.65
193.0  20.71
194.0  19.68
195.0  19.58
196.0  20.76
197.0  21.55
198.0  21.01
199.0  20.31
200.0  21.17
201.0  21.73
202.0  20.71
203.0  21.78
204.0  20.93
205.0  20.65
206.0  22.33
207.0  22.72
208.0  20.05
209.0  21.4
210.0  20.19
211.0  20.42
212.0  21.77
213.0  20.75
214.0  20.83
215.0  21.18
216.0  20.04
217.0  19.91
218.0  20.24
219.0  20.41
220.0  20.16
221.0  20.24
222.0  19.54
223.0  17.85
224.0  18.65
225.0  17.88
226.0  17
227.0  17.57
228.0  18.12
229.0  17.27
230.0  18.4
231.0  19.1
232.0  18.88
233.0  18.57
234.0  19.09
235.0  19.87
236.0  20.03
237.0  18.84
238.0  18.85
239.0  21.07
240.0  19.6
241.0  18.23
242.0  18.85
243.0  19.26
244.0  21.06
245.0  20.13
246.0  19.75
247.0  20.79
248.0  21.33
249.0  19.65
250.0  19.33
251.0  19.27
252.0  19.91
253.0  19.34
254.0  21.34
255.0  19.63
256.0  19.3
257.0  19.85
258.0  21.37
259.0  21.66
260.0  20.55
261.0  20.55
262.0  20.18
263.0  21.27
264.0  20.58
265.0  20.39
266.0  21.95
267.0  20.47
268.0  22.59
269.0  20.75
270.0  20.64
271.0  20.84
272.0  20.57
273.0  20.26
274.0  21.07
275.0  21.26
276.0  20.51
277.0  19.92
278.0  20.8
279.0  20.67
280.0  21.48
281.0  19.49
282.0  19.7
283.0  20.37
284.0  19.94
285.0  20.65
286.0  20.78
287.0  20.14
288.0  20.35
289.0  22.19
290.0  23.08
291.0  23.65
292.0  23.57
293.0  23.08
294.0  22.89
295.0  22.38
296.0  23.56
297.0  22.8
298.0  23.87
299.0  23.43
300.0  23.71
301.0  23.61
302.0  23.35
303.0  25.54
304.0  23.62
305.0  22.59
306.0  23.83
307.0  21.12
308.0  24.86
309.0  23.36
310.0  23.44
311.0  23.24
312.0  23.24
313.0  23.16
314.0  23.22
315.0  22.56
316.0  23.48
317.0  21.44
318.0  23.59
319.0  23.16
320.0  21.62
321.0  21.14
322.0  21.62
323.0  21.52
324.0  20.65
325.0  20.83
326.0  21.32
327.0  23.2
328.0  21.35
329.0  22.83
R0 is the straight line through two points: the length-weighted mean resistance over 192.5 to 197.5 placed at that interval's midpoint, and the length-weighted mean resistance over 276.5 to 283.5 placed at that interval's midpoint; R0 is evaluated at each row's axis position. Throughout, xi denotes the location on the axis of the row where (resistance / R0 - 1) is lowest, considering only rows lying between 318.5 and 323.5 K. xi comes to 321.0 K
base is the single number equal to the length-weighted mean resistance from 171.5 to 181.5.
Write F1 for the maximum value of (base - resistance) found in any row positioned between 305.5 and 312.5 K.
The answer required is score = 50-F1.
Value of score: 50.1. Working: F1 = -0.1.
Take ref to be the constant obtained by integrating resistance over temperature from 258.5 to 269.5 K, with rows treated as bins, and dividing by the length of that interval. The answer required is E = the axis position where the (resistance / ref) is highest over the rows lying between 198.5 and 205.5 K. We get 203.0 K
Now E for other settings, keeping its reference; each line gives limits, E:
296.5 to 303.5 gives 303.0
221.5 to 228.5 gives 222.0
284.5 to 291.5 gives 291.0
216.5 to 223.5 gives 219.0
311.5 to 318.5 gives 318.0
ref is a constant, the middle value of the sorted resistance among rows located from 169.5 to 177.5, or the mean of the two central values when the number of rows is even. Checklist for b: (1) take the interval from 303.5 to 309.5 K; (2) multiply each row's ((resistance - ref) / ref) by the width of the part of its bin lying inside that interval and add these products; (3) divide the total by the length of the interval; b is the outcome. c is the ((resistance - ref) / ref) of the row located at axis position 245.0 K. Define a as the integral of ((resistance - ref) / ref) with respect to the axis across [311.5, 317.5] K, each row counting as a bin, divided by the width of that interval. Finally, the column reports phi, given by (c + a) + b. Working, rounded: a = 0.105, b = 0.123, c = -0.027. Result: 0.20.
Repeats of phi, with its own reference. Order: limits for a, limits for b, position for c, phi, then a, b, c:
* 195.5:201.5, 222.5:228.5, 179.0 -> -0.07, 0.019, -0.137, 0.048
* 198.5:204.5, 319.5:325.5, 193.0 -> 0.05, 0.020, 0.026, 0.001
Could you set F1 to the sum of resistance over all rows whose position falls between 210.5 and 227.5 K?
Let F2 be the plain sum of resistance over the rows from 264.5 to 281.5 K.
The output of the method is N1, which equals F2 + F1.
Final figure 688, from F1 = 334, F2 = 354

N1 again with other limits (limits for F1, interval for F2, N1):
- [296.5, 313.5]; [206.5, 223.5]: 746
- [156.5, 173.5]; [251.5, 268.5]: 700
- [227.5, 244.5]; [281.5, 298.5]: 698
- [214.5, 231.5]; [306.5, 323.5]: 709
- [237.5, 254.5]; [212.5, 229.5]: 665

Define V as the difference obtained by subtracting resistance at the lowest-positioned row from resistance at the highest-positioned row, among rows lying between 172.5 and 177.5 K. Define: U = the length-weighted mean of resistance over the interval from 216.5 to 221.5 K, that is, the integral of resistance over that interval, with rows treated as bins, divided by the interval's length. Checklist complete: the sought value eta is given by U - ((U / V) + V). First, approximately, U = 20.2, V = 2.32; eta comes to 9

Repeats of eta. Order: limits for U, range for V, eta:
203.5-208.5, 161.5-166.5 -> 140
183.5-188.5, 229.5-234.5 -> -10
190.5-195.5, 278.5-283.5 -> 88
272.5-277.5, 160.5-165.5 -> -666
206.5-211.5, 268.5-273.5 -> 64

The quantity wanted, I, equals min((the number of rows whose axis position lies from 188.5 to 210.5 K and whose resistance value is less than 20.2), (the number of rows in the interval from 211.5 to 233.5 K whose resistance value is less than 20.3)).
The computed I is 7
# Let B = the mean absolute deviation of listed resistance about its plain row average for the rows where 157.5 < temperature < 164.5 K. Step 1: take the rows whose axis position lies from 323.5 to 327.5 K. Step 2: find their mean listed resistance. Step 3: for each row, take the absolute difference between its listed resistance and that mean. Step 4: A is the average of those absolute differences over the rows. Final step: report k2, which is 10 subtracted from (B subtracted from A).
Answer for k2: -9.6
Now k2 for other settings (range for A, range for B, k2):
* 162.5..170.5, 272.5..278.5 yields -10.1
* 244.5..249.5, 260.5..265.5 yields -9.7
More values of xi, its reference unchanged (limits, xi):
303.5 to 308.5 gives 307.0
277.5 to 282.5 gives 281.0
